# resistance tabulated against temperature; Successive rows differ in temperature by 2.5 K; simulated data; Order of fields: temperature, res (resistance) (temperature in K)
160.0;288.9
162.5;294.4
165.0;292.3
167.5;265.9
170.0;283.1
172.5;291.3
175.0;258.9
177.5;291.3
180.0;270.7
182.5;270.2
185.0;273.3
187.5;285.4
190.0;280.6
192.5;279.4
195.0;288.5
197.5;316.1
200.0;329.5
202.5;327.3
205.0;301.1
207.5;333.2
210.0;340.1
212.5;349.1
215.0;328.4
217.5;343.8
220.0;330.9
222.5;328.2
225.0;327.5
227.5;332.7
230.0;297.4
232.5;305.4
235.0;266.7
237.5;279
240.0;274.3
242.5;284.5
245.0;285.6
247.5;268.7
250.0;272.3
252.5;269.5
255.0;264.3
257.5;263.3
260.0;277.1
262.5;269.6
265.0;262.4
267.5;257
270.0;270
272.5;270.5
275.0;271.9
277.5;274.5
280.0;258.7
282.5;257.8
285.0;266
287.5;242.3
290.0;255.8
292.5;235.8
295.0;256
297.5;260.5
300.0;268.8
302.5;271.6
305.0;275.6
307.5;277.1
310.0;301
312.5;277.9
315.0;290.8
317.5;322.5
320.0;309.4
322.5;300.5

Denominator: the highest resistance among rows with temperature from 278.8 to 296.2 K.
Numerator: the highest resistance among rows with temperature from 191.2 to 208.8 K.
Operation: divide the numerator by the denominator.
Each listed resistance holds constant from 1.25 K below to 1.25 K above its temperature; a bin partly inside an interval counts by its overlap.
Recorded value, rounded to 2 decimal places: 1.25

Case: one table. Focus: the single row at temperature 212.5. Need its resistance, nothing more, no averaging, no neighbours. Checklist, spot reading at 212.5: 349.1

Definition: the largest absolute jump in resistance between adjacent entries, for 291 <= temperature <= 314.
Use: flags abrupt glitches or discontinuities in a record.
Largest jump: 24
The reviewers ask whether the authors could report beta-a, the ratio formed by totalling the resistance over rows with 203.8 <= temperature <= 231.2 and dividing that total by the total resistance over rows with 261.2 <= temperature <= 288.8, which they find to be 1.25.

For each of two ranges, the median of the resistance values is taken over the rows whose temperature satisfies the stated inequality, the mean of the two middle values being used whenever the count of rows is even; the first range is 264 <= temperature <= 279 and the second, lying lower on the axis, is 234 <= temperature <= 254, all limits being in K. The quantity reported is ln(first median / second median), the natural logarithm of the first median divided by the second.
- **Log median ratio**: -0.01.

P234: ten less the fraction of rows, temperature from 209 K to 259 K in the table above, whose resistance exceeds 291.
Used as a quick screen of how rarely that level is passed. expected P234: 9.5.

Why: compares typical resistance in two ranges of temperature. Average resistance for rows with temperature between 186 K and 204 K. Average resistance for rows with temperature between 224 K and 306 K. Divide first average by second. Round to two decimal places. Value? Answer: 1.10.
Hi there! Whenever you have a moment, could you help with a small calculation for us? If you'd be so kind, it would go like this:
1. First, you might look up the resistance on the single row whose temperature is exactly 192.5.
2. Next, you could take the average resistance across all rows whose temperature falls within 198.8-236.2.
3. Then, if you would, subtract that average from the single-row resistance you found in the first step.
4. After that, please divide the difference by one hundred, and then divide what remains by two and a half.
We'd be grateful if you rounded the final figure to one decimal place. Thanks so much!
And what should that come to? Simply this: -0.2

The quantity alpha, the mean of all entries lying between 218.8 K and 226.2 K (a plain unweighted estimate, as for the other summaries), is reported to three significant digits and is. 329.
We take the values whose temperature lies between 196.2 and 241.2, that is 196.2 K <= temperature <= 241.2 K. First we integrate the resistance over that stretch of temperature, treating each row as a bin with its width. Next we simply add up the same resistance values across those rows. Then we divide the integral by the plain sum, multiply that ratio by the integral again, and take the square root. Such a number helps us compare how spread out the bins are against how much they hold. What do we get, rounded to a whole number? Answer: 189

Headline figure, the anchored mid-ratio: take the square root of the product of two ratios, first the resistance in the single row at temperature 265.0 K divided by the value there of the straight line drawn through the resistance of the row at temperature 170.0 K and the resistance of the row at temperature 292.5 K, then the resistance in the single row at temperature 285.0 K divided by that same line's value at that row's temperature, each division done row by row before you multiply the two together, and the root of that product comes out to 1.09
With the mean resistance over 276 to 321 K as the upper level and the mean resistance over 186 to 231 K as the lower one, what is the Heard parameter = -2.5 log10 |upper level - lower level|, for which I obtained -4.14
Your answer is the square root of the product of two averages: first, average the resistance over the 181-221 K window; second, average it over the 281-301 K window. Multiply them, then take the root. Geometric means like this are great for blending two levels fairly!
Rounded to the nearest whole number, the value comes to 282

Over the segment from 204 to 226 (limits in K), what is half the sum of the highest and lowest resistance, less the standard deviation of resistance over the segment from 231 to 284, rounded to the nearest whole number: 314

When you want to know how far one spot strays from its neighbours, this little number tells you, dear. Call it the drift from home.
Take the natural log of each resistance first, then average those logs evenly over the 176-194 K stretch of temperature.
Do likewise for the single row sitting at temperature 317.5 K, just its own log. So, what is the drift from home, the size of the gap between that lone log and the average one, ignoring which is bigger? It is 0.15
